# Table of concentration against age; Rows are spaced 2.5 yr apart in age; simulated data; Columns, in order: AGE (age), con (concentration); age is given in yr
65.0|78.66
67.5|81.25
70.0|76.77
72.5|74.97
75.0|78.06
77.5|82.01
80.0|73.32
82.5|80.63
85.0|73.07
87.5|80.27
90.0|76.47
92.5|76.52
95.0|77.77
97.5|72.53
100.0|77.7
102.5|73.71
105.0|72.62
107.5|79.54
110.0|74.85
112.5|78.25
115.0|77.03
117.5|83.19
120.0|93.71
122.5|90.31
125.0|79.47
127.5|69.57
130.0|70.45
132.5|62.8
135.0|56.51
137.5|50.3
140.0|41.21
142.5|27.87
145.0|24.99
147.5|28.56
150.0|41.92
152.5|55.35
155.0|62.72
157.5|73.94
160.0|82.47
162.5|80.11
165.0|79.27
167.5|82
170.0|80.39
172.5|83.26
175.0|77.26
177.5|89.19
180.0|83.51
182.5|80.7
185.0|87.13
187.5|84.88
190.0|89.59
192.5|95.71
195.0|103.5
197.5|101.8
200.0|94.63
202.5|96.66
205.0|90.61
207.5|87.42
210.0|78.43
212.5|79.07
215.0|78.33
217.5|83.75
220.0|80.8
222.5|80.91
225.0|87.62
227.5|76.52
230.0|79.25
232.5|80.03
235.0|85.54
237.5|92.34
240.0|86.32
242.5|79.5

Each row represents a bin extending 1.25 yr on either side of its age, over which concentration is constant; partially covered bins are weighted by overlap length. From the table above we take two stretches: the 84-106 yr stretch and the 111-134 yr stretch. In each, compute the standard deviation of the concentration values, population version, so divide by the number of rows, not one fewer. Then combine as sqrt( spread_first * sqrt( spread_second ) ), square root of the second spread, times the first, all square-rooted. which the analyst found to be 3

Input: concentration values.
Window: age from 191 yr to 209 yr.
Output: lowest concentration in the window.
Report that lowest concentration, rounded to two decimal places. 87.42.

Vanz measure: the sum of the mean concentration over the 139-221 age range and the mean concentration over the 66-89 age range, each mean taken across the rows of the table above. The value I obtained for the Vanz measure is 154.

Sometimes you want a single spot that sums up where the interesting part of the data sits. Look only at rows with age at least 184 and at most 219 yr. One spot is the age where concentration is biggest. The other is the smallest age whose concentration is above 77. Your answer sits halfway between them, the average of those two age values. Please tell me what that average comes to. 190.0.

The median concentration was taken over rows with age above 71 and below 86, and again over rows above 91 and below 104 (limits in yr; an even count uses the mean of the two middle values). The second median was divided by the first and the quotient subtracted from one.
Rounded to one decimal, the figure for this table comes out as 0.0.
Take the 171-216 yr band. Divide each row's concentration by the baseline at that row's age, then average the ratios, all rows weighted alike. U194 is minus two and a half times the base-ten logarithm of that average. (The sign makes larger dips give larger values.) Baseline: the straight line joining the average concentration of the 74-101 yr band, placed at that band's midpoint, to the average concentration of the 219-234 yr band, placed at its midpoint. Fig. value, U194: -0.10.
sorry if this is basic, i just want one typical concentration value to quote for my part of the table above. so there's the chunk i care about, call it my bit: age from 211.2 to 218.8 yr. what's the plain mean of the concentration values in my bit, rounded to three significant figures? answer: 80.4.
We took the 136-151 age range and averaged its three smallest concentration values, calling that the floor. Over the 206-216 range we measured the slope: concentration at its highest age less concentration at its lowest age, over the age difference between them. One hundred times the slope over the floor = -4.5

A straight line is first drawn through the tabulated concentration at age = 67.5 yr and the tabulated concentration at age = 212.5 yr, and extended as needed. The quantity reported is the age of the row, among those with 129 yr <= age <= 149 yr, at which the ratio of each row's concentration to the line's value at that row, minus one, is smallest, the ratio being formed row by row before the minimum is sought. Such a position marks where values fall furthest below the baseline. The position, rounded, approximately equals 145.0 yr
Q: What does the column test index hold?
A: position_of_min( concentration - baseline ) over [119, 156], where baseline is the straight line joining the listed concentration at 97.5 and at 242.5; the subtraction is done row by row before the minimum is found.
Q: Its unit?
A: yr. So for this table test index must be 145.0 yr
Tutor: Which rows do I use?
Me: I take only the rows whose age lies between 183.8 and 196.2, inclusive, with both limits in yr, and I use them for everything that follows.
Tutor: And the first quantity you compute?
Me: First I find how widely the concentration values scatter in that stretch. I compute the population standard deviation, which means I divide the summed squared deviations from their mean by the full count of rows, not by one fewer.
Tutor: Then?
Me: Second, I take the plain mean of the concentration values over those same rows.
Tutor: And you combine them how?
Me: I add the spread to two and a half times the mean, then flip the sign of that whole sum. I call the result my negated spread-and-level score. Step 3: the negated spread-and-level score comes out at -237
